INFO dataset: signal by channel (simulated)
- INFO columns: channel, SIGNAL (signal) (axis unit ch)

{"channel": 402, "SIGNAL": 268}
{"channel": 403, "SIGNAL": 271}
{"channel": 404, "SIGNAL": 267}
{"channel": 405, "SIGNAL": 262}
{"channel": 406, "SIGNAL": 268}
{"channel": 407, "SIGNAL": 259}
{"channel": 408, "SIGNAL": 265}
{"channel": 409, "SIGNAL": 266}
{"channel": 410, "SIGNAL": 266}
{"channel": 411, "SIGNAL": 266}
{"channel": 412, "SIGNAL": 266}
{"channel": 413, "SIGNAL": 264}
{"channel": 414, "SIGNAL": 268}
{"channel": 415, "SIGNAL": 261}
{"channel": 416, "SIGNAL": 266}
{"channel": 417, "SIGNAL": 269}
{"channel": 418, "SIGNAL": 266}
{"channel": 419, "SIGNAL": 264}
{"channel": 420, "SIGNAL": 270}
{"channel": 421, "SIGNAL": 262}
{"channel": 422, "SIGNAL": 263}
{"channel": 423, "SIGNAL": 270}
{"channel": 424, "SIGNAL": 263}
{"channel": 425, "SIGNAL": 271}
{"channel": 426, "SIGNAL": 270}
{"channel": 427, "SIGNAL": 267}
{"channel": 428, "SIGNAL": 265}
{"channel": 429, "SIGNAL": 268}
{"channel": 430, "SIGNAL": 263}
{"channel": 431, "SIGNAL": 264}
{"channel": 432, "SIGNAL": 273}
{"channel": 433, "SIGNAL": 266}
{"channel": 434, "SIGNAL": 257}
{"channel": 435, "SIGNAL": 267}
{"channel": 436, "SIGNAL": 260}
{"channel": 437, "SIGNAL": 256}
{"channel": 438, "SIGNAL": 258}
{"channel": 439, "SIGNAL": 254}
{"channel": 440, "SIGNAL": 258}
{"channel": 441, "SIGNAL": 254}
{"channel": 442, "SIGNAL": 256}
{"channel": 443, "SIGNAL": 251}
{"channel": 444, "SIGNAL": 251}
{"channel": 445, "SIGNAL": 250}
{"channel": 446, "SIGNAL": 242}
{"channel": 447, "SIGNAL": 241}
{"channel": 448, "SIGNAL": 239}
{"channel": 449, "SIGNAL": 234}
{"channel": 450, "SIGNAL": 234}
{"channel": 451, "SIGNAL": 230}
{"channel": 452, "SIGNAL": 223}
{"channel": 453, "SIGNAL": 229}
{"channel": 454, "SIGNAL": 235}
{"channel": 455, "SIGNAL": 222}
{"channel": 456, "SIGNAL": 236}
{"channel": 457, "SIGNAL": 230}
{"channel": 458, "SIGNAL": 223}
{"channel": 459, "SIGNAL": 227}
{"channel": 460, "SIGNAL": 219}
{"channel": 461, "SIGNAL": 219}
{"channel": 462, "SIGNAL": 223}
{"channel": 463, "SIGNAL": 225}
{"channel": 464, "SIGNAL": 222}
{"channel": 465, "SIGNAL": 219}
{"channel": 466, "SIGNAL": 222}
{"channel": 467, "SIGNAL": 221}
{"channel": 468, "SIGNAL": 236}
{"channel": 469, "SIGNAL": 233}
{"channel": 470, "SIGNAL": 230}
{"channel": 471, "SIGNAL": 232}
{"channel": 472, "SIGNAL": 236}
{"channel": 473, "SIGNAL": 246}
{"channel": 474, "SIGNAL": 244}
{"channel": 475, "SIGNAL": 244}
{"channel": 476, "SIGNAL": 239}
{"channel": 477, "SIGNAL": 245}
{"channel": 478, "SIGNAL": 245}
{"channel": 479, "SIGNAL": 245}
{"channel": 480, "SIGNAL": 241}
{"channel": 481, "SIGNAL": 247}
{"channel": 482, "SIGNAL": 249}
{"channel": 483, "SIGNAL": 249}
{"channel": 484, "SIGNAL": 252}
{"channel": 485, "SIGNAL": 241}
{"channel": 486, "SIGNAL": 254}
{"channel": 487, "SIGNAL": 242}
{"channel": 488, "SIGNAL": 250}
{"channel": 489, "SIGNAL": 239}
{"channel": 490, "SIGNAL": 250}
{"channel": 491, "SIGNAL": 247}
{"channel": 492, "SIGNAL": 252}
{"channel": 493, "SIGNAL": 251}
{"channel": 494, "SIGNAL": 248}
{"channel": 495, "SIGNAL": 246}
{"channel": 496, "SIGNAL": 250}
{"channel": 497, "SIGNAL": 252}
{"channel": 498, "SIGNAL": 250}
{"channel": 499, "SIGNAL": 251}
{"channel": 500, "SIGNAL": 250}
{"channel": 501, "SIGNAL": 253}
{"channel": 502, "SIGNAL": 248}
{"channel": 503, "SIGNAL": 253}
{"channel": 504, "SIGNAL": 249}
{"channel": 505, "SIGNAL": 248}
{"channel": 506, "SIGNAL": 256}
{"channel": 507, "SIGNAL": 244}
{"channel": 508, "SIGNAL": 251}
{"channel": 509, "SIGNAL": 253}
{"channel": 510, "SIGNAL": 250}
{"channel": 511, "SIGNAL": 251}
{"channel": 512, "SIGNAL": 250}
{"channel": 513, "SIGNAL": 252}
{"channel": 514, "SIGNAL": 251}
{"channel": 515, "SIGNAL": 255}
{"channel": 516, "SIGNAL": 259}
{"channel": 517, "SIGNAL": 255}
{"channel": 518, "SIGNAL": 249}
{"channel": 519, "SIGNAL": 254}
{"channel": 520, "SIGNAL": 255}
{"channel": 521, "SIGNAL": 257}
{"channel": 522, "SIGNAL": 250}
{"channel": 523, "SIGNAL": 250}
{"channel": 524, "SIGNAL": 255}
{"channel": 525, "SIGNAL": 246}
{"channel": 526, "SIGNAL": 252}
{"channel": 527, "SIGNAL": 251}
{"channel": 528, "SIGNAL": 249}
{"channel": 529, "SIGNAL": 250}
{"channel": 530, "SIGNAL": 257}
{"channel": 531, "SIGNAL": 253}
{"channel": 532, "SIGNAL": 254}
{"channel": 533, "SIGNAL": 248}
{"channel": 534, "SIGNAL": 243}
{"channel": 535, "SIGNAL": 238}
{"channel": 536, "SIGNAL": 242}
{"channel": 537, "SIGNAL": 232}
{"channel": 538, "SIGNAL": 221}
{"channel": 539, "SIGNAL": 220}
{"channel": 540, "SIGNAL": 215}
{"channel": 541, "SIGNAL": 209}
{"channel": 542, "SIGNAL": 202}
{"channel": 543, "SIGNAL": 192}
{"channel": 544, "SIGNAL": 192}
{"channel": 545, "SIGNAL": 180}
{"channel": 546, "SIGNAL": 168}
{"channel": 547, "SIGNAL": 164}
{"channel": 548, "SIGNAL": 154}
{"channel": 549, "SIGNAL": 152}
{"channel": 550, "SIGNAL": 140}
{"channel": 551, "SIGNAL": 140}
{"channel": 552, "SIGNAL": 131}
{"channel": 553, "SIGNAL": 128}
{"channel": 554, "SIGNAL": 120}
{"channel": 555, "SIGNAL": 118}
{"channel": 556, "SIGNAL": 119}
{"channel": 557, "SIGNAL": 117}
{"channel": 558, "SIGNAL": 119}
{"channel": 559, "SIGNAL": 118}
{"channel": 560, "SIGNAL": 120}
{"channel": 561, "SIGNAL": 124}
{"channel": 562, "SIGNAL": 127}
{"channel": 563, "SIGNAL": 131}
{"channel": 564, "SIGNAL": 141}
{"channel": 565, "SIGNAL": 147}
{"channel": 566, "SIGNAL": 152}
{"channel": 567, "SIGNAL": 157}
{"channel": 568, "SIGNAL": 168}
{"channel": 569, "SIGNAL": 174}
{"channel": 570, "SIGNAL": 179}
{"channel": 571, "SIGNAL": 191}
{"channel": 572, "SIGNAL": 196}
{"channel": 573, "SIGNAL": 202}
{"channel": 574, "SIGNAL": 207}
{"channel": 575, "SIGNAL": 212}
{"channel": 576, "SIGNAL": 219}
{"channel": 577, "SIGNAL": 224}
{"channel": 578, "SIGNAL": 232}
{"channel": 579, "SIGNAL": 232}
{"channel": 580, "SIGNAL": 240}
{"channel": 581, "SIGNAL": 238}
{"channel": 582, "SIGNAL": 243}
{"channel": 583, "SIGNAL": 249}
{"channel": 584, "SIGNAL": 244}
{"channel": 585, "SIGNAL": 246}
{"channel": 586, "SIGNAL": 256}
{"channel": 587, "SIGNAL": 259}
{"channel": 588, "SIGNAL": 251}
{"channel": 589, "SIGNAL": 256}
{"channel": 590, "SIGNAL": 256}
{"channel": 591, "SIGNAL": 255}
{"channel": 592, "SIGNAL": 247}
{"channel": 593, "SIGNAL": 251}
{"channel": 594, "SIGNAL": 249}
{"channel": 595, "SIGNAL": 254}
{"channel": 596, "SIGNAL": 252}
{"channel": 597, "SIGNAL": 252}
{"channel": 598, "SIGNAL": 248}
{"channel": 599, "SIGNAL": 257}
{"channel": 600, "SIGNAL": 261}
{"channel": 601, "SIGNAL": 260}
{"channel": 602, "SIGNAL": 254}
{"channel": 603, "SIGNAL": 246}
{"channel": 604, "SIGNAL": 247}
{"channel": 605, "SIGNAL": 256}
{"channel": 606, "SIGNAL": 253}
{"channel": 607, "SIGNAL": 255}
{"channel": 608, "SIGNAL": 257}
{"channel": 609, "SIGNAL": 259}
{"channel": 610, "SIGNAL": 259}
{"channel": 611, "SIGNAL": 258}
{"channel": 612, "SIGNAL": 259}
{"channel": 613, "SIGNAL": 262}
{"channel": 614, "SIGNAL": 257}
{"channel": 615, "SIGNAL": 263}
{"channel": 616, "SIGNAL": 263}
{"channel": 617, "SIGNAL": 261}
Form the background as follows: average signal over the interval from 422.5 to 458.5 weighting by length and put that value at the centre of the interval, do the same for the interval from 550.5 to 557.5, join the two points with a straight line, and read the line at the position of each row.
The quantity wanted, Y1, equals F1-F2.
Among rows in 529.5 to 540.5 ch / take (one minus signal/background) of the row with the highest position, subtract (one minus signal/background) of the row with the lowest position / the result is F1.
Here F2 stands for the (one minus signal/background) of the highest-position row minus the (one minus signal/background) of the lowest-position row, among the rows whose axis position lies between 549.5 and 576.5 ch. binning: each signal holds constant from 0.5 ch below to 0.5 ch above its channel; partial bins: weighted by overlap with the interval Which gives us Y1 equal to 1.3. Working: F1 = 0.2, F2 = -1.1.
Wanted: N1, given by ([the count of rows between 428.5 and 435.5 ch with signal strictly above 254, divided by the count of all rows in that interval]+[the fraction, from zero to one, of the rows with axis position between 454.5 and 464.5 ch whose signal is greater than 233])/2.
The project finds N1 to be 0.55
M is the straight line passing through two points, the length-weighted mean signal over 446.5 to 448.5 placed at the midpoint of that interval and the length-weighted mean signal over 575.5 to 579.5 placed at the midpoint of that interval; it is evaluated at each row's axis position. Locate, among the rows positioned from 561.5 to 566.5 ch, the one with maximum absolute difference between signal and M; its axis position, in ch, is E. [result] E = 562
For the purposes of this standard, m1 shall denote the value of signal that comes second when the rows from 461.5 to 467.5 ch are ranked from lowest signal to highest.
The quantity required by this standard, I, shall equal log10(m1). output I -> 2.34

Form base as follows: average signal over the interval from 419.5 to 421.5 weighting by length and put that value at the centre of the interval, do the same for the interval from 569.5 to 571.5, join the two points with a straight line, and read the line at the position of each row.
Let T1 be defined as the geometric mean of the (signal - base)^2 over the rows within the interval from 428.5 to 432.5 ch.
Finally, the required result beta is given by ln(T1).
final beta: 3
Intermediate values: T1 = 26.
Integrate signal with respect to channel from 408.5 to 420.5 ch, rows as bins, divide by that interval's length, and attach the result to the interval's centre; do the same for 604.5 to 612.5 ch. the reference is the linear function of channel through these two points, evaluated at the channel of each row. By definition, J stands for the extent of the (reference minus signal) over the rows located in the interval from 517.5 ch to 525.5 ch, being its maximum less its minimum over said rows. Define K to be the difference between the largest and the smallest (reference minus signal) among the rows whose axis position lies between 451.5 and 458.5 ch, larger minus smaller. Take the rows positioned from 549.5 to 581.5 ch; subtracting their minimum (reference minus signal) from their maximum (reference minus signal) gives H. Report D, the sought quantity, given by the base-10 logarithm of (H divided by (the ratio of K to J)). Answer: 2.0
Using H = 124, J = 10.8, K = 14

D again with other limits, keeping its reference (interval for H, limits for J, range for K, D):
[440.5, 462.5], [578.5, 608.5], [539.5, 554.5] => 1.1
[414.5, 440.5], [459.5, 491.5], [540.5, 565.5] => 0.9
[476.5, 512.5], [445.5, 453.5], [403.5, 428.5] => 1.4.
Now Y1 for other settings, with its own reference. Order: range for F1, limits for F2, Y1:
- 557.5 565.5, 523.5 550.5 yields -0.8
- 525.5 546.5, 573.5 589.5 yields 1.3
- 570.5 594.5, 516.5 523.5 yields -1.3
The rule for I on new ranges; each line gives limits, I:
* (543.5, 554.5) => 2.11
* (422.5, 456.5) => 2.35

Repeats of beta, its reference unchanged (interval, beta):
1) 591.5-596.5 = 9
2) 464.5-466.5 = 6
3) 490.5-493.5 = 6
